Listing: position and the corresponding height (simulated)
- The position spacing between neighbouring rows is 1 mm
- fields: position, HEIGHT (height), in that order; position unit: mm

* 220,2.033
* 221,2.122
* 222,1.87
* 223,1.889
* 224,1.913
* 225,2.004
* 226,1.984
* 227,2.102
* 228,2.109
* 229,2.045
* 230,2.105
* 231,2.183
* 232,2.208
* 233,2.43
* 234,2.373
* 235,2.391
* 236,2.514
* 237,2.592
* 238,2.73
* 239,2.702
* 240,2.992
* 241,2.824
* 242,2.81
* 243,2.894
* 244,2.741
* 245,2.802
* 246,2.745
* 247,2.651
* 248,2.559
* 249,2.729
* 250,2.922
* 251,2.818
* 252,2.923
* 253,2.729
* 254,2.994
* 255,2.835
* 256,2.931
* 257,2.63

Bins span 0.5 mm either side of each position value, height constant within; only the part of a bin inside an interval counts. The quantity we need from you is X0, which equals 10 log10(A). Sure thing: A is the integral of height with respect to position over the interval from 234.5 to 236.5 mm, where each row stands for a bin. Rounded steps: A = 5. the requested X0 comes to 6.9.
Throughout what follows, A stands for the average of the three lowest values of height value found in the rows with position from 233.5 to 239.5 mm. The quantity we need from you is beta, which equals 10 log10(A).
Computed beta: 3.8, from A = 2.4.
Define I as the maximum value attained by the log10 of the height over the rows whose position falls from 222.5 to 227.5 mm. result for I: 0.323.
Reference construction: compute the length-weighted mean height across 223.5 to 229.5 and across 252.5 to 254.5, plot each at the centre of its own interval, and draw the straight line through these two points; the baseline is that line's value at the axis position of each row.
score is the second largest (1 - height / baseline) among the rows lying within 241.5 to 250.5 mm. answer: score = 0.004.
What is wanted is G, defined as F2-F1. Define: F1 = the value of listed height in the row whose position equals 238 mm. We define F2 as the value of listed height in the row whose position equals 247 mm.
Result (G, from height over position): -0.08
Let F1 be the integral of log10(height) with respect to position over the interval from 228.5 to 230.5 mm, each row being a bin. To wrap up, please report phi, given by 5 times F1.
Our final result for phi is 3.2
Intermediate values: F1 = 0.6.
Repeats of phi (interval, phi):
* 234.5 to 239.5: 10.3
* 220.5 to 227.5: 10.4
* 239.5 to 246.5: 15.8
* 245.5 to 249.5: 8.5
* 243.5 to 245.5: 4.4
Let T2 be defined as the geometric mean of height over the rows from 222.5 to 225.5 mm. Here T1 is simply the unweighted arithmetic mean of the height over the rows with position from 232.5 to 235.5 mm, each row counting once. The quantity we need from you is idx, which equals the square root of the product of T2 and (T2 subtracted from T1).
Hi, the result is 0.95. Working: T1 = 2.40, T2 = 1.9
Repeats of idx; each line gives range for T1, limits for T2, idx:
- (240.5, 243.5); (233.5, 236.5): 1.01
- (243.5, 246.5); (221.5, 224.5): 1.28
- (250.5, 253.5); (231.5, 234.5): 1.07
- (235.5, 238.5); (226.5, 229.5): 1.05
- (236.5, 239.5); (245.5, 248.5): 0.25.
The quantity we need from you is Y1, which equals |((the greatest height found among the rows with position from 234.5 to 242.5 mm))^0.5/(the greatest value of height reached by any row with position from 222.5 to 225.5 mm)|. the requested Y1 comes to 0.86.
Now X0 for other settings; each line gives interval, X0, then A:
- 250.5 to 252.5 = 7.6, 6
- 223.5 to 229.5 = 10.8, 12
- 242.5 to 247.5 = 11.4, 14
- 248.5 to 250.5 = 7.5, 6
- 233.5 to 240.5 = 12.6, 18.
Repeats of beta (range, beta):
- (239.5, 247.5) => 4.3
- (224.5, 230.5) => 3.0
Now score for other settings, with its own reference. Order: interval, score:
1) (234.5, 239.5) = -0.084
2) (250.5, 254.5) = -0.012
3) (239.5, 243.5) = -0.141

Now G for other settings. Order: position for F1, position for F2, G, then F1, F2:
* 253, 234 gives -0.36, 2.729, 2.373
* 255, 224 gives -0.92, 2.835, 1.913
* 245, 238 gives -0.07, 2.802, 2.73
